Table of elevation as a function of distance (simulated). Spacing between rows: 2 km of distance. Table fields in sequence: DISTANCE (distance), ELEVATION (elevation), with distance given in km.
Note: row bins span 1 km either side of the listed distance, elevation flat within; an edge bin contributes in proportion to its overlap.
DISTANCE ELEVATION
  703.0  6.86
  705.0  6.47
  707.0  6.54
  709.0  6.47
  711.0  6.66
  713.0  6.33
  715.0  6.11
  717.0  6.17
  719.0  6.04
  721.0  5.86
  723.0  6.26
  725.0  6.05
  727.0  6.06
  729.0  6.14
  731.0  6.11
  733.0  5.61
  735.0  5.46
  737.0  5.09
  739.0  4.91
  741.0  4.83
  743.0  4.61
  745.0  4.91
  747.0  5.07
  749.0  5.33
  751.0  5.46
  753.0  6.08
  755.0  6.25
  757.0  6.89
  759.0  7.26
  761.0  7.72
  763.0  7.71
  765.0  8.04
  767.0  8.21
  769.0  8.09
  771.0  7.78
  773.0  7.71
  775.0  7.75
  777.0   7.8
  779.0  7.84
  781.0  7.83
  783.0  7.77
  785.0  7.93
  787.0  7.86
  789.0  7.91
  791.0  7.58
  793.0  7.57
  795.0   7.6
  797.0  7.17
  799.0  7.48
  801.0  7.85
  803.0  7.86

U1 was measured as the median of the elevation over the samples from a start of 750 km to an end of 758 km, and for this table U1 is 6.2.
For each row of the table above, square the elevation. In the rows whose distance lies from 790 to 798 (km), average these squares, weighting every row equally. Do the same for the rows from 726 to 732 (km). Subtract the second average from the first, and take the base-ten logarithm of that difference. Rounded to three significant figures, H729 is 1.27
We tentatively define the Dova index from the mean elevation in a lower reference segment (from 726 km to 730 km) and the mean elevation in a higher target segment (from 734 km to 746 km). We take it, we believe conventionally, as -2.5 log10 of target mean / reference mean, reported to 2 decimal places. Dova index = 0.22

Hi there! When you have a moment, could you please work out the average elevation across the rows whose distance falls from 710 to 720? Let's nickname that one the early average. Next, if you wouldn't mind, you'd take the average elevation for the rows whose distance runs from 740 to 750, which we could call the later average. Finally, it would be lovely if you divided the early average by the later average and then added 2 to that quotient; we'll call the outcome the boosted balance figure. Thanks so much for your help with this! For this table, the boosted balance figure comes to 3.27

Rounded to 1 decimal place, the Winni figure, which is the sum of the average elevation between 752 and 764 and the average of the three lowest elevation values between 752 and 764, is 13.4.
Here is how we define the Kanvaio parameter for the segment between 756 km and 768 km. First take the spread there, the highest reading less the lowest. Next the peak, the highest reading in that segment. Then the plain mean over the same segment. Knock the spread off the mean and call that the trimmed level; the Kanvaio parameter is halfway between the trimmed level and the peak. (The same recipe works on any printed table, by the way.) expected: 7.3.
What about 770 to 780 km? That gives 7.7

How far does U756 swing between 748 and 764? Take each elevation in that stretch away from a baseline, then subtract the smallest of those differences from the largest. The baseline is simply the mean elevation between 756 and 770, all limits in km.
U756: 2.4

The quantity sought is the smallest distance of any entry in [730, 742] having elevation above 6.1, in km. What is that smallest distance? 731.0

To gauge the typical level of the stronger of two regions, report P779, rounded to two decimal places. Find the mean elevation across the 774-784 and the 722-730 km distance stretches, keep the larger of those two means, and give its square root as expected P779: 2.79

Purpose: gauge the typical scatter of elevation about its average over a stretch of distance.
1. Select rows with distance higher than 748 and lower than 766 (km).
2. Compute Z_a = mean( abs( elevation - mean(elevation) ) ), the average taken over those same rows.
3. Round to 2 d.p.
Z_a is 0.86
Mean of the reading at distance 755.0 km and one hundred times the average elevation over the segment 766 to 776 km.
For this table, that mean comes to 399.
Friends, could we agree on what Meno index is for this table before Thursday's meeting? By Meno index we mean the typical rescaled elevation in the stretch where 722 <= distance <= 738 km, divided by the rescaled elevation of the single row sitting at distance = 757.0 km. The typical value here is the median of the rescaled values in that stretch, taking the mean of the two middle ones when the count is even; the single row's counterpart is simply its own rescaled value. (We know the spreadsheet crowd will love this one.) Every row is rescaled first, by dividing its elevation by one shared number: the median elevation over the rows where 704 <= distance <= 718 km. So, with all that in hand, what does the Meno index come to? 0.88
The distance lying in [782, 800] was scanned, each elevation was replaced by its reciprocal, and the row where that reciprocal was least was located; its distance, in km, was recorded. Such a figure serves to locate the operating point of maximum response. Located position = 785.0 km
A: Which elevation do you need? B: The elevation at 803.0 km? 7.86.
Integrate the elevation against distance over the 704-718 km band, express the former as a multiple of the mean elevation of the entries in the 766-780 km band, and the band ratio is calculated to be 11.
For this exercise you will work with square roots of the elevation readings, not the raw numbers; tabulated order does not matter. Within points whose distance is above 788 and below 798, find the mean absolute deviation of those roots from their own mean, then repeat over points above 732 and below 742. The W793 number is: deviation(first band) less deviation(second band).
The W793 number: -0.03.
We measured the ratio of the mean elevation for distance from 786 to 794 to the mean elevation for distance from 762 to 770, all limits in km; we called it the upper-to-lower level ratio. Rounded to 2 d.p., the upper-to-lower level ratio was 0.96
